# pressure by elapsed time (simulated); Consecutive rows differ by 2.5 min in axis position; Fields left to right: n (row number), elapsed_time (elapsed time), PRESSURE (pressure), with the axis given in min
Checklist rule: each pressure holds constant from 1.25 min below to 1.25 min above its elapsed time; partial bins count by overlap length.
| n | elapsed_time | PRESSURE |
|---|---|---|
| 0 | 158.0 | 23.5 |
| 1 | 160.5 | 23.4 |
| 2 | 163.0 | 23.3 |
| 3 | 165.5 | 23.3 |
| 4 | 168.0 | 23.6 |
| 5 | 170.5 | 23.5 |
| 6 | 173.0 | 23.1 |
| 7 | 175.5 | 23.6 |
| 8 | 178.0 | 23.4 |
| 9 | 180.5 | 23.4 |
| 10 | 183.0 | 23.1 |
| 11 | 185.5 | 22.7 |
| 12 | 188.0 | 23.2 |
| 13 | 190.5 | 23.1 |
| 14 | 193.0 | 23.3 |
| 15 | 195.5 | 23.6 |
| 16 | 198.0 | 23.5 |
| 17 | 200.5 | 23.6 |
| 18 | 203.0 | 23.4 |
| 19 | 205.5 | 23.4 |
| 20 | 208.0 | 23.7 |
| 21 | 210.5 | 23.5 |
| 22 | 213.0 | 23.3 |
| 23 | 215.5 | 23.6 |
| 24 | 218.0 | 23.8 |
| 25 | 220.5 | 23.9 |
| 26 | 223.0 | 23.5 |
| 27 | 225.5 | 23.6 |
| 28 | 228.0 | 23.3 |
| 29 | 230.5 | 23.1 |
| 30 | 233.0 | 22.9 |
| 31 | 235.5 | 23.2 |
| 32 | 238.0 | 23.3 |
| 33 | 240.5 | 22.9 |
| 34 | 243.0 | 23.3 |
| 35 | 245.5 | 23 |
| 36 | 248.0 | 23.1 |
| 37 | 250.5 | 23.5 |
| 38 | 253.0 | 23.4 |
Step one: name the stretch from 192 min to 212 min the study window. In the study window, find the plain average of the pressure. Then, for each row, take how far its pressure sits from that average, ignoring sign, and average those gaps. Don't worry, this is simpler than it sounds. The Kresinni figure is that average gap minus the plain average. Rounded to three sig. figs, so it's -23.4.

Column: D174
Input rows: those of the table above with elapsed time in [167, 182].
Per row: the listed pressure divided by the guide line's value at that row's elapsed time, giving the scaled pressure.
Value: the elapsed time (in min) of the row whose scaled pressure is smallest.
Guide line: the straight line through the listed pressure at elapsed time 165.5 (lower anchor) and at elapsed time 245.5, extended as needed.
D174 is 173.0 min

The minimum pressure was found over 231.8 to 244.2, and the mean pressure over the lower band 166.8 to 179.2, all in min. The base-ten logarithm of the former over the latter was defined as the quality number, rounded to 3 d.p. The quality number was -0.010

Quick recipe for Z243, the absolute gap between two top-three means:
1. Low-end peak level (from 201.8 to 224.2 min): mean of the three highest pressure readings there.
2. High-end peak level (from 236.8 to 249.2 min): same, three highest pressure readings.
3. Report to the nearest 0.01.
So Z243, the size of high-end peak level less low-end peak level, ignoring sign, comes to 0.57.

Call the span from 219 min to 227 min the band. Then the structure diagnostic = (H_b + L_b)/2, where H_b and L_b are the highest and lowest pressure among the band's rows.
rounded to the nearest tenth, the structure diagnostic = 23.7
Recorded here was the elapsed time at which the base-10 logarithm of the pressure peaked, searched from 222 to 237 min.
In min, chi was 225.5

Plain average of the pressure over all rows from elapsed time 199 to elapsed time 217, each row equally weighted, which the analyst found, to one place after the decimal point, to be 23.5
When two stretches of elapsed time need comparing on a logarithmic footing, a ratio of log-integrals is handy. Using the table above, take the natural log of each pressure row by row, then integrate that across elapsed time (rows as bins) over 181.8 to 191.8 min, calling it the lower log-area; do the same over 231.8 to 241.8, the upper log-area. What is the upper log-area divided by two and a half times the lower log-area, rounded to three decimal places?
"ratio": 0.400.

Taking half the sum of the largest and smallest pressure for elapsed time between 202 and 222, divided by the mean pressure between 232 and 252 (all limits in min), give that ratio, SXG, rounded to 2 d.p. 1.02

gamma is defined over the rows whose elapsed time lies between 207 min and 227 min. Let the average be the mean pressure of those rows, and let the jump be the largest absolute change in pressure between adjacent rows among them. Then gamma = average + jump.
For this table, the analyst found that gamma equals 24.0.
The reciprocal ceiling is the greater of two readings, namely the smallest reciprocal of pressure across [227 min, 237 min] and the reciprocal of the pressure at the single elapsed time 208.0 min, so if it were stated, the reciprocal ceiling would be 0.0429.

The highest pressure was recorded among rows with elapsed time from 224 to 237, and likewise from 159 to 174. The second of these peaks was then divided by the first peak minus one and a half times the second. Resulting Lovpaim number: -2.00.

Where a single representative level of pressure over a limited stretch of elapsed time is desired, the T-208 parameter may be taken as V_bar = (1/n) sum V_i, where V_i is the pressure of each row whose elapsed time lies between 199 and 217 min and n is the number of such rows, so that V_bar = 23.50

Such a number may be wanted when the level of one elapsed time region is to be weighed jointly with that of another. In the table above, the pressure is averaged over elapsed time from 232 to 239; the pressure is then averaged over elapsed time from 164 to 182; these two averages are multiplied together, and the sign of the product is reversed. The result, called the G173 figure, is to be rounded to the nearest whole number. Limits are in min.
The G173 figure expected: -542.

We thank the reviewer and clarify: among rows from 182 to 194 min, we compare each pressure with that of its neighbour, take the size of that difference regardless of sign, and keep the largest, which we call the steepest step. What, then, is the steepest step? 0.50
